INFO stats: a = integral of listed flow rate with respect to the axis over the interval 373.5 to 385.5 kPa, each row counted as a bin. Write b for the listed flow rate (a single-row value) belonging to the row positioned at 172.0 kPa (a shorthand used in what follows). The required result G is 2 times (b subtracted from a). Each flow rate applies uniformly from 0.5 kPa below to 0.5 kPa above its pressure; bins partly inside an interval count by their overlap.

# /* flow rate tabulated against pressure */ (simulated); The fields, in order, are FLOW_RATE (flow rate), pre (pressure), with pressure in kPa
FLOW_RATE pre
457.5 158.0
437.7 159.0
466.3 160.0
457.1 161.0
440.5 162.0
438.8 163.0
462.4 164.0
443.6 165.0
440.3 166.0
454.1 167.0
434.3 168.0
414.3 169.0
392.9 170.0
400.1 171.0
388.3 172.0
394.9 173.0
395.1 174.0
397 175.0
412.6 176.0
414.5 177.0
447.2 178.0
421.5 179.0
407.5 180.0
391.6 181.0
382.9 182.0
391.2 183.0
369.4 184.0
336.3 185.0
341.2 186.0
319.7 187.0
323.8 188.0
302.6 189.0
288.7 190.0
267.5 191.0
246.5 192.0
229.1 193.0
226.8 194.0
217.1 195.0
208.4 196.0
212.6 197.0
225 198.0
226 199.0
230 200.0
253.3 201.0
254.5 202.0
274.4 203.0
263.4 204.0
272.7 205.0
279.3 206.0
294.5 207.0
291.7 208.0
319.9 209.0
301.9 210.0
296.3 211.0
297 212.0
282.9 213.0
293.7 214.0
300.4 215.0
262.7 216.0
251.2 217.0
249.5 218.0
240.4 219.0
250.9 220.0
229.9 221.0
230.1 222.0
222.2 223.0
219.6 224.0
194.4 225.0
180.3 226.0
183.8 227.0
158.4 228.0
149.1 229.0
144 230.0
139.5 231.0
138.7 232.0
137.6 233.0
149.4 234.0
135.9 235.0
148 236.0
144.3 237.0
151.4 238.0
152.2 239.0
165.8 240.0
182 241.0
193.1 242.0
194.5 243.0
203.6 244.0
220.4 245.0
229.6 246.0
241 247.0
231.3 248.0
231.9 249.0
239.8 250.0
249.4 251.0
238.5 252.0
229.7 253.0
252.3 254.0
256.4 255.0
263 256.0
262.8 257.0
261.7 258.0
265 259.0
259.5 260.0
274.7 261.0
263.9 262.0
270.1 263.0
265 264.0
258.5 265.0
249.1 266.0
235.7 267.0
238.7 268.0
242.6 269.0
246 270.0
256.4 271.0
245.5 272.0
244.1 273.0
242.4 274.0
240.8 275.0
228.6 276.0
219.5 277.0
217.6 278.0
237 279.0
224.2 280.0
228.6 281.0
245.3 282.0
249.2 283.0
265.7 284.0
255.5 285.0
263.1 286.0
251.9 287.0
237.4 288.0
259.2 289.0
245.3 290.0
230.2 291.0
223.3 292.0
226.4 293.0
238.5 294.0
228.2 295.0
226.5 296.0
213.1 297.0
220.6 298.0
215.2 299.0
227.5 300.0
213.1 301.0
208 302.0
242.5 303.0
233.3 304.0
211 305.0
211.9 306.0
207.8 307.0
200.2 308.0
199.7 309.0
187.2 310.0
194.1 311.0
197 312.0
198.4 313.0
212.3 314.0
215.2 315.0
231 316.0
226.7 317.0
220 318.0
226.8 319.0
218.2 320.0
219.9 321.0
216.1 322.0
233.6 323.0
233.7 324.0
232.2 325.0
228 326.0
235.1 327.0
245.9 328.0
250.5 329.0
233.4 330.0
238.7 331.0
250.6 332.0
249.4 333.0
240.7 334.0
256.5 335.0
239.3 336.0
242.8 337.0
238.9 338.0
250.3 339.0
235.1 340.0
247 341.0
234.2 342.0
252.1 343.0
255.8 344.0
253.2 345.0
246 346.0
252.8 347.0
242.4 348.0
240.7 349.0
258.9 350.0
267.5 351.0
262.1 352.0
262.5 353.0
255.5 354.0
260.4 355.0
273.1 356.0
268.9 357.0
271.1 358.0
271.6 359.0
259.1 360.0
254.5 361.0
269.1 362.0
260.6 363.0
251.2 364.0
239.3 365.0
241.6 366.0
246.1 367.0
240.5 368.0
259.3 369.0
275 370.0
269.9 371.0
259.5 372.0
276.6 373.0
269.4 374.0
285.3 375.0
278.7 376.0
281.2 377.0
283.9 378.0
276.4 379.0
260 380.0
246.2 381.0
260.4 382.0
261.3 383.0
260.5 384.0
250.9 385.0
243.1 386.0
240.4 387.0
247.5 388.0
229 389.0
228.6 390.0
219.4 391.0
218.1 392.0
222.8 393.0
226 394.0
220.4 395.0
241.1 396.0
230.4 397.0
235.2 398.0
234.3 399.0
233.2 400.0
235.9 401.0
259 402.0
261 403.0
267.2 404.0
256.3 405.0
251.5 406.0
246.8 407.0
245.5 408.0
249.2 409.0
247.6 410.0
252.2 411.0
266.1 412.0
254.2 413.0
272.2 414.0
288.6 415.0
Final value 5652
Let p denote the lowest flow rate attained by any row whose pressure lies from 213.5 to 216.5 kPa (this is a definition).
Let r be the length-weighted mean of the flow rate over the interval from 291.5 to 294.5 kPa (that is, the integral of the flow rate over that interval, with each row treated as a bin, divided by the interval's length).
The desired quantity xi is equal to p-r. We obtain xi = 33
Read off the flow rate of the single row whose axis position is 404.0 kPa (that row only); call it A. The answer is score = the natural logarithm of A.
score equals 5.59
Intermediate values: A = 267.2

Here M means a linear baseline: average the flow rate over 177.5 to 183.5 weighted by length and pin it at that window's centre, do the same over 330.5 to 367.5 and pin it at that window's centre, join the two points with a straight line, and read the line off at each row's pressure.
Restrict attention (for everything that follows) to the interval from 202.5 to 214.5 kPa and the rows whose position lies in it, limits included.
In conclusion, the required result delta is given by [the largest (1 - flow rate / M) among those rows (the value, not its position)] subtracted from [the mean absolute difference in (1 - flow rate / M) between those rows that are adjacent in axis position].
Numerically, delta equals -0.29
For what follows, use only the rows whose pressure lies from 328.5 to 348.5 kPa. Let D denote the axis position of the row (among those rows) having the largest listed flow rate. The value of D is 335.0 kPa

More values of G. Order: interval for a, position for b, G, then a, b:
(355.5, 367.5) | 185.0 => 5540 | 3106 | 336.3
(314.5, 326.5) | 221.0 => 4943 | 2701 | 229.9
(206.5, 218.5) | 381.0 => 6391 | 3442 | 246.2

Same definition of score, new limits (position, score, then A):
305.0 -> 5.35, 211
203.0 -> 5.61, 274.4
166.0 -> 6.09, 440.3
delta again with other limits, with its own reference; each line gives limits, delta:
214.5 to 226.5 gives -0.47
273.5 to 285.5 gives -0.28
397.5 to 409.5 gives 0.16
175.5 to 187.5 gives -0.16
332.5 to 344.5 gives -0.06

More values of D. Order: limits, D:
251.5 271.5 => 261.0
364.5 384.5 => 375.0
